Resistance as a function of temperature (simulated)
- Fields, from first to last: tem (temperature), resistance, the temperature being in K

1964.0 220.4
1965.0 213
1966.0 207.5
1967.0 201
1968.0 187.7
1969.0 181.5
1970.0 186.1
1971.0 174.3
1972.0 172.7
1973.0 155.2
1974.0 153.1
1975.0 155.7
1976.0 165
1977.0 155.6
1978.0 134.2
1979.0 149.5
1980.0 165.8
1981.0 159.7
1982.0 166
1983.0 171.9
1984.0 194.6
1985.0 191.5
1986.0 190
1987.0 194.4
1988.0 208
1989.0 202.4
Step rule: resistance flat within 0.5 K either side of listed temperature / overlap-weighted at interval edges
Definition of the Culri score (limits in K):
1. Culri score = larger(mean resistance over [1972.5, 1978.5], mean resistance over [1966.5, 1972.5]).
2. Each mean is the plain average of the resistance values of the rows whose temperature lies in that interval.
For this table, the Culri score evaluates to 184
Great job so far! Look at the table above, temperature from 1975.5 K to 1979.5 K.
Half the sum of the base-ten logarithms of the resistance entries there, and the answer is 4.36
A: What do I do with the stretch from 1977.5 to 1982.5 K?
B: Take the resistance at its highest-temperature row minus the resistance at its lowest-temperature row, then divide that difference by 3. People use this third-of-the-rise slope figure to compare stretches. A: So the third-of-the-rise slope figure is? 11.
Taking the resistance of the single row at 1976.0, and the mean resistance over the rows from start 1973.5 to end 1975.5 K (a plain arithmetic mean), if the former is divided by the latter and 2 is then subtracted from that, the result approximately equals -0.93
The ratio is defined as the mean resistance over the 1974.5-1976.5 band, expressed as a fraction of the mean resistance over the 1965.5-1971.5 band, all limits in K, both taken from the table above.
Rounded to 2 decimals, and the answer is 0.85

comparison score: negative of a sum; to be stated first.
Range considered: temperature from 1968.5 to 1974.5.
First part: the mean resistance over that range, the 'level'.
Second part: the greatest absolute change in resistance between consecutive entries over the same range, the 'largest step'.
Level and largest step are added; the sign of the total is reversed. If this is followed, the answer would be -188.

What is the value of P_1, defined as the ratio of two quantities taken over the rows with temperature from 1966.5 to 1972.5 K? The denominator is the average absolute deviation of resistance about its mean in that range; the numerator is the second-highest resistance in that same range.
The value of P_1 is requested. 24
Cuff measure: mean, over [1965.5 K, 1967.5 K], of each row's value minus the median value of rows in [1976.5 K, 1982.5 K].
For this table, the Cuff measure 47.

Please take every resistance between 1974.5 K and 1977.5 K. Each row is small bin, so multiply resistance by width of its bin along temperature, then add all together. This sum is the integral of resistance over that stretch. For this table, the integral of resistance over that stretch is 476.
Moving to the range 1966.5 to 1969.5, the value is 570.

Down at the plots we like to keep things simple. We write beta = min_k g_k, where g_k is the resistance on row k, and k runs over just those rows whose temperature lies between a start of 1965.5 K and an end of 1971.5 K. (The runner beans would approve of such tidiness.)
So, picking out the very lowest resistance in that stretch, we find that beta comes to 174.3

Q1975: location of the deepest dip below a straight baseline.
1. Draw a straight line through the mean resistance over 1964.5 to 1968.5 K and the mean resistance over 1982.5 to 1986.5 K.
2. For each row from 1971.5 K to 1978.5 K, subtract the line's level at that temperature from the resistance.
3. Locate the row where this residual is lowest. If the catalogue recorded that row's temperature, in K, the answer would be 1978.0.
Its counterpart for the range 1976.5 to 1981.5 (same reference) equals 1978.0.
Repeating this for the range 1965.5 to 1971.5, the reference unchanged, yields 1971.0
